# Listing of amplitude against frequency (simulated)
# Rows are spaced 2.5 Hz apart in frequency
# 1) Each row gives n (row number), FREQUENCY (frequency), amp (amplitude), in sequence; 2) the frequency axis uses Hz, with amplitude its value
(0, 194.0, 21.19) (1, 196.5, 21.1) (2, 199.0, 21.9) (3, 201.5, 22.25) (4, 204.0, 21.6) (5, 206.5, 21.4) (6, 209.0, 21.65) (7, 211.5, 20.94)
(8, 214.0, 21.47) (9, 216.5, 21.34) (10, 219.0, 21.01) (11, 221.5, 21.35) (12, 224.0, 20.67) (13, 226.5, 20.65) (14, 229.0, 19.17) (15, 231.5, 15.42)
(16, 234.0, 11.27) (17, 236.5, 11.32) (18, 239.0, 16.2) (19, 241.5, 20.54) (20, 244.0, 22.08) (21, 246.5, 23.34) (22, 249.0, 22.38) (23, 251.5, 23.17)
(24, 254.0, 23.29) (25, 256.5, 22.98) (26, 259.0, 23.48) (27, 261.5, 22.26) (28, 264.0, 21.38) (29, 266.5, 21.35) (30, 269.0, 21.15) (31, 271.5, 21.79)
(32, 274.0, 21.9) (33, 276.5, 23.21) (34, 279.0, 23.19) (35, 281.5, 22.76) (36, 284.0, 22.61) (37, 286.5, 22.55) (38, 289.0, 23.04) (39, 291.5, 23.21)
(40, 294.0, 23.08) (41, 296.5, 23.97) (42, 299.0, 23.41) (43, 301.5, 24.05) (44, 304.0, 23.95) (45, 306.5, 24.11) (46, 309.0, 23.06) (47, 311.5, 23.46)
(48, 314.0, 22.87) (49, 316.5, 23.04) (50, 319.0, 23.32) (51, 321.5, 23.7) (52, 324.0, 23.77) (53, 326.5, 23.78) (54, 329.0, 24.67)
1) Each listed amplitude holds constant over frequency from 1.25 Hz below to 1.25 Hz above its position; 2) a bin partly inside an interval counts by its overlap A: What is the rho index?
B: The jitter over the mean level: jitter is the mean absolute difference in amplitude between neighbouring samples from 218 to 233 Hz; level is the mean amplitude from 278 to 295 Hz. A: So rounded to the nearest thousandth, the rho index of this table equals 0.055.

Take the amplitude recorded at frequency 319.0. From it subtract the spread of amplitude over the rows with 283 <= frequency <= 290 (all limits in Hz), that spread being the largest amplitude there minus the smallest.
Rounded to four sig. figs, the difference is 22.83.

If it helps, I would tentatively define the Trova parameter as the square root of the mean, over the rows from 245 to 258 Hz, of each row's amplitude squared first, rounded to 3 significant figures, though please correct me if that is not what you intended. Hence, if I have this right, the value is 23.0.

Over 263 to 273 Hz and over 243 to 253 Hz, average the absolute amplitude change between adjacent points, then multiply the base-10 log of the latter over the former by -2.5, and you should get -1.3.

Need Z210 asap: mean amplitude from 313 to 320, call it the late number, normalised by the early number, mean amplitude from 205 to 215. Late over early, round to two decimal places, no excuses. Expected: 1.08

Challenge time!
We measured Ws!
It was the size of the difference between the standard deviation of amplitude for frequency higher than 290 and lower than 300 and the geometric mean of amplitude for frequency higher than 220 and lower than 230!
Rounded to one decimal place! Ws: 20.1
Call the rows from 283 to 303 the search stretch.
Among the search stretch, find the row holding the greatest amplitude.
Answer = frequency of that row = 301.5 Hz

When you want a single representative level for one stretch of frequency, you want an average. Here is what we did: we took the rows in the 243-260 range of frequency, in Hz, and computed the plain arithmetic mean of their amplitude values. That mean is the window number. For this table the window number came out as 23.0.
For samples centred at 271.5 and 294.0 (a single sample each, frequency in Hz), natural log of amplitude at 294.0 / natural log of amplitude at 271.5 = 1.02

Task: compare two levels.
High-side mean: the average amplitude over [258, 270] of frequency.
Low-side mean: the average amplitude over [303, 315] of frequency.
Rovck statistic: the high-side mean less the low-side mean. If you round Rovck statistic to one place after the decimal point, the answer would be -1.6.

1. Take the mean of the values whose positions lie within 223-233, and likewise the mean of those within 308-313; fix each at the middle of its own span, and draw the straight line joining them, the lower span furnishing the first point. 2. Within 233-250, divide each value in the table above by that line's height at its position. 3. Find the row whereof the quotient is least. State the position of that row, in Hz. 236.5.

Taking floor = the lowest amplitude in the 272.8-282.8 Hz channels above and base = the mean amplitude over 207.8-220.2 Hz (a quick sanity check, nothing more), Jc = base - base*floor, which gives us -445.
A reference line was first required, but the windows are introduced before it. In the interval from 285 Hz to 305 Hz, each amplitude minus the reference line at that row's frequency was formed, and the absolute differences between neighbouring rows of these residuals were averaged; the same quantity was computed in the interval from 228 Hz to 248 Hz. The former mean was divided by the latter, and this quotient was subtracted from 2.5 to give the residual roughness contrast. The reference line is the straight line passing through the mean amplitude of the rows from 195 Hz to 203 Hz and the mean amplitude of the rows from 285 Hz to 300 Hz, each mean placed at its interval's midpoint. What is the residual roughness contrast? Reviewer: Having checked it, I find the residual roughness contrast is 2.35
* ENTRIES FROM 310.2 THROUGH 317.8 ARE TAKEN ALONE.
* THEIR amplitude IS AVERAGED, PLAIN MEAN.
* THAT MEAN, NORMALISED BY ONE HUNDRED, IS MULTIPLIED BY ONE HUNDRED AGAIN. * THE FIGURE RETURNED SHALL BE 23.1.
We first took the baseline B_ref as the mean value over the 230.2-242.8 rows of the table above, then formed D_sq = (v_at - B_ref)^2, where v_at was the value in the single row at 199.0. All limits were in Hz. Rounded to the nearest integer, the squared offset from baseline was 48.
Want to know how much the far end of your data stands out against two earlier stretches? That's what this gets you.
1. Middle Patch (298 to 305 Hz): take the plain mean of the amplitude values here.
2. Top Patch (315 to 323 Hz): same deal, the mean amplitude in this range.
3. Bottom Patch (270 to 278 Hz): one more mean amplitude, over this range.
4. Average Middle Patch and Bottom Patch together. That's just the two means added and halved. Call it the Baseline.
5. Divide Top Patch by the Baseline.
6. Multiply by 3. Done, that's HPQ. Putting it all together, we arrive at 3.04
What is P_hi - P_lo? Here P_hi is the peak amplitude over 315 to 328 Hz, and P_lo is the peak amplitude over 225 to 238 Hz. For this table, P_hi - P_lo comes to 3.1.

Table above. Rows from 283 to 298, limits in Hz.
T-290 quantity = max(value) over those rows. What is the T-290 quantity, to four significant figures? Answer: 23.97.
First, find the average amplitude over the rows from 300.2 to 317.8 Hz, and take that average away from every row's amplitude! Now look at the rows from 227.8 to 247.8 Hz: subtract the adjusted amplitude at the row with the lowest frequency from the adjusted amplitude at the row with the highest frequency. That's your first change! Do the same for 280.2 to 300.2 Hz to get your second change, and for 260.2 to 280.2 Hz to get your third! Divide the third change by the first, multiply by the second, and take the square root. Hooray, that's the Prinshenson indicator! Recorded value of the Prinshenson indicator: 0.38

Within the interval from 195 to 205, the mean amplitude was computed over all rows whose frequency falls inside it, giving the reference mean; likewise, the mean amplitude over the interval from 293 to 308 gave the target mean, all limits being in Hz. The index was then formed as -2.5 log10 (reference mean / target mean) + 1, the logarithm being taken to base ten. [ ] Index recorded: 1.10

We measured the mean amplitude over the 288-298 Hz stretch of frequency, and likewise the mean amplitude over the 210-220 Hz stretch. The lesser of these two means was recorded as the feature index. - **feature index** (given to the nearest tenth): 21.2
